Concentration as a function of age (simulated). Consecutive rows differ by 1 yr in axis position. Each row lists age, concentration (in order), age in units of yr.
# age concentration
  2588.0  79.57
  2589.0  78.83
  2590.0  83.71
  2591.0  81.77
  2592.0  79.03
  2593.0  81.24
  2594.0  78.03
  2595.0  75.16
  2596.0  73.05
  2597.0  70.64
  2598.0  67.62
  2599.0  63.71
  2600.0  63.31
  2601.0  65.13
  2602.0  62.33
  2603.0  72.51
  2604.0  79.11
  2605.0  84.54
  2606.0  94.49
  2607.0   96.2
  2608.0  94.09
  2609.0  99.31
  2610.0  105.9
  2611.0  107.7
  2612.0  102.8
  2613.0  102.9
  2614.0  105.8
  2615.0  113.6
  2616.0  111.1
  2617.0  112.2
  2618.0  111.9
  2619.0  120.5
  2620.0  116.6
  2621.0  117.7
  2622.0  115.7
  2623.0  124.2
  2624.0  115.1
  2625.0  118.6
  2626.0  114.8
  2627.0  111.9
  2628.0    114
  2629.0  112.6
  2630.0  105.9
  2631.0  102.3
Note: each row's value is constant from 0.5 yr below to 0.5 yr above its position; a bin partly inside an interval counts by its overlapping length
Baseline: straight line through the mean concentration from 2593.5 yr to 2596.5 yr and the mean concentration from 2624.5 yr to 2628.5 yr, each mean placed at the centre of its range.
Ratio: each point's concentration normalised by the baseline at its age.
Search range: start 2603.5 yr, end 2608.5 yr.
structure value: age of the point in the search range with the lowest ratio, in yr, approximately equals 2604.0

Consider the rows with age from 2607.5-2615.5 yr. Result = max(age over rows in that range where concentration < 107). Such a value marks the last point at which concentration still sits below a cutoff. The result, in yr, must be 2614.0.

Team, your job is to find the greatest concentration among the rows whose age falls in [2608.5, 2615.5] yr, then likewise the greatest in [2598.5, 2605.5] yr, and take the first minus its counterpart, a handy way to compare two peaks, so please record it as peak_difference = 29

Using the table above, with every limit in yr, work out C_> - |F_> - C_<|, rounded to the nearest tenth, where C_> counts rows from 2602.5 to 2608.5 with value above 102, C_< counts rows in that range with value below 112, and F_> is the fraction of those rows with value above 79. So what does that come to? -5.2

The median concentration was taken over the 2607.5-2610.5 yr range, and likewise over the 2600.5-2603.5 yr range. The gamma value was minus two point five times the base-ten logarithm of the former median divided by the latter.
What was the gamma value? -0.46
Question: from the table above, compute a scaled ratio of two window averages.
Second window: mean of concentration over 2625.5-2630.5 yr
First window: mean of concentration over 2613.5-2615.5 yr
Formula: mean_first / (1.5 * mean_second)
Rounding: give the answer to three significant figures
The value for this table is 0.654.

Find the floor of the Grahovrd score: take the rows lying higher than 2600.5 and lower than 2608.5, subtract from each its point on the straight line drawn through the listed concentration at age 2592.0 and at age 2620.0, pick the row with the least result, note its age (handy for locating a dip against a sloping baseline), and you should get 2602.0 yr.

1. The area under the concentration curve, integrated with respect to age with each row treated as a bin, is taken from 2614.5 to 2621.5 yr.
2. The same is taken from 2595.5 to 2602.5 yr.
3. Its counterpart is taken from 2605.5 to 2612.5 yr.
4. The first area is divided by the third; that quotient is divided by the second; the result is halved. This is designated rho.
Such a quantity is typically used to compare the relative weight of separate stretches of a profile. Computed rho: 0.0012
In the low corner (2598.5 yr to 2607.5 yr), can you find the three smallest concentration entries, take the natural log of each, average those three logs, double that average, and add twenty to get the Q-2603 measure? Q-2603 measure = 28.3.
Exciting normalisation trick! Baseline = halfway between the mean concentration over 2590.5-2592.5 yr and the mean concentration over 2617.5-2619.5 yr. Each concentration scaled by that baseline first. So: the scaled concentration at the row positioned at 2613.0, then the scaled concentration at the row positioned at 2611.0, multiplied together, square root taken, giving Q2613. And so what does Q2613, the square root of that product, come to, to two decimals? 1.07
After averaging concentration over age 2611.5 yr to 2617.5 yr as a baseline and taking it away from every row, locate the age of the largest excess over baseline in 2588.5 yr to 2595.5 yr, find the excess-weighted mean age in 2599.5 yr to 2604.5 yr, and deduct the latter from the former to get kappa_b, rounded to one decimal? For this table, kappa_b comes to -11.8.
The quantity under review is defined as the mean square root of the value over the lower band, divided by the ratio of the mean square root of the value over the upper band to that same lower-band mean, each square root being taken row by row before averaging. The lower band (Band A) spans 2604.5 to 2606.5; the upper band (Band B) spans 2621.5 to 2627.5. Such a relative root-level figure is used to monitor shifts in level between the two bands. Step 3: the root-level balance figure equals 8.3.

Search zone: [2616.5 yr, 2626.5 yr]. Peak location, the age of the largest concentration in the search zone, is 2623.0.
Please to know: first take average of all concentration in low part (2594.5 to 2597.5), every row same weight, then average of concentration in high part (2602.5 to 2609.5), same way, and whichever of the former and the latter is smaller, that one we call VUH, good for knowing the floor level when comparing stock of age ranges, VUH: 73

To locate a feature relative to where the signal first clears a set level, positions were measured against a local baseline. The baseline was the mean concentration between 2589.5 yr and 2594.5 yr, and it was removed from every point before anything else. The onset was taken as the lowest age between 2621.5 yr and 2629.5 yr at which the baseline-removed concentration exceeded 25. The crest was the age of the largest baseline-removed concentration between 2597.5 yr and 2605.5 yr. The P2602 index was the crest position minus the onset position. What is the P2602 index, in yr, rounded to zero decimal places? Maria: -17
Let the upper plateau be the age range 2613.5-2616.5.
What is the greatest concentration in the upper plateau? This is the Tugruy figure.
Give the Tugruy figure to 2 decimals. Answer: 113.60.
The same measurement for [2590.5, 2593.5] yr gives 81.77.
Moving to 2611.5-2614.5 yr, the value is 105.80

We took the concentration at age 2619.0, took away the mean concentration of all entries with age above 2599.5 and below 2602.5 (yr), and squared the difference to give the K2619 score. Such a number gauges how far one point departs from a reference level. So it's 3239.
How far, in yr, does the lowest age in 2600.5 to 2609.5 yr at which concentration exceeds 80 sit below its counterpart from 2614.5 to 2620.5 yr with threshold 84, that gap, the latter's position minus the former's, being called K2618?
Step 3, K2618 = 10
